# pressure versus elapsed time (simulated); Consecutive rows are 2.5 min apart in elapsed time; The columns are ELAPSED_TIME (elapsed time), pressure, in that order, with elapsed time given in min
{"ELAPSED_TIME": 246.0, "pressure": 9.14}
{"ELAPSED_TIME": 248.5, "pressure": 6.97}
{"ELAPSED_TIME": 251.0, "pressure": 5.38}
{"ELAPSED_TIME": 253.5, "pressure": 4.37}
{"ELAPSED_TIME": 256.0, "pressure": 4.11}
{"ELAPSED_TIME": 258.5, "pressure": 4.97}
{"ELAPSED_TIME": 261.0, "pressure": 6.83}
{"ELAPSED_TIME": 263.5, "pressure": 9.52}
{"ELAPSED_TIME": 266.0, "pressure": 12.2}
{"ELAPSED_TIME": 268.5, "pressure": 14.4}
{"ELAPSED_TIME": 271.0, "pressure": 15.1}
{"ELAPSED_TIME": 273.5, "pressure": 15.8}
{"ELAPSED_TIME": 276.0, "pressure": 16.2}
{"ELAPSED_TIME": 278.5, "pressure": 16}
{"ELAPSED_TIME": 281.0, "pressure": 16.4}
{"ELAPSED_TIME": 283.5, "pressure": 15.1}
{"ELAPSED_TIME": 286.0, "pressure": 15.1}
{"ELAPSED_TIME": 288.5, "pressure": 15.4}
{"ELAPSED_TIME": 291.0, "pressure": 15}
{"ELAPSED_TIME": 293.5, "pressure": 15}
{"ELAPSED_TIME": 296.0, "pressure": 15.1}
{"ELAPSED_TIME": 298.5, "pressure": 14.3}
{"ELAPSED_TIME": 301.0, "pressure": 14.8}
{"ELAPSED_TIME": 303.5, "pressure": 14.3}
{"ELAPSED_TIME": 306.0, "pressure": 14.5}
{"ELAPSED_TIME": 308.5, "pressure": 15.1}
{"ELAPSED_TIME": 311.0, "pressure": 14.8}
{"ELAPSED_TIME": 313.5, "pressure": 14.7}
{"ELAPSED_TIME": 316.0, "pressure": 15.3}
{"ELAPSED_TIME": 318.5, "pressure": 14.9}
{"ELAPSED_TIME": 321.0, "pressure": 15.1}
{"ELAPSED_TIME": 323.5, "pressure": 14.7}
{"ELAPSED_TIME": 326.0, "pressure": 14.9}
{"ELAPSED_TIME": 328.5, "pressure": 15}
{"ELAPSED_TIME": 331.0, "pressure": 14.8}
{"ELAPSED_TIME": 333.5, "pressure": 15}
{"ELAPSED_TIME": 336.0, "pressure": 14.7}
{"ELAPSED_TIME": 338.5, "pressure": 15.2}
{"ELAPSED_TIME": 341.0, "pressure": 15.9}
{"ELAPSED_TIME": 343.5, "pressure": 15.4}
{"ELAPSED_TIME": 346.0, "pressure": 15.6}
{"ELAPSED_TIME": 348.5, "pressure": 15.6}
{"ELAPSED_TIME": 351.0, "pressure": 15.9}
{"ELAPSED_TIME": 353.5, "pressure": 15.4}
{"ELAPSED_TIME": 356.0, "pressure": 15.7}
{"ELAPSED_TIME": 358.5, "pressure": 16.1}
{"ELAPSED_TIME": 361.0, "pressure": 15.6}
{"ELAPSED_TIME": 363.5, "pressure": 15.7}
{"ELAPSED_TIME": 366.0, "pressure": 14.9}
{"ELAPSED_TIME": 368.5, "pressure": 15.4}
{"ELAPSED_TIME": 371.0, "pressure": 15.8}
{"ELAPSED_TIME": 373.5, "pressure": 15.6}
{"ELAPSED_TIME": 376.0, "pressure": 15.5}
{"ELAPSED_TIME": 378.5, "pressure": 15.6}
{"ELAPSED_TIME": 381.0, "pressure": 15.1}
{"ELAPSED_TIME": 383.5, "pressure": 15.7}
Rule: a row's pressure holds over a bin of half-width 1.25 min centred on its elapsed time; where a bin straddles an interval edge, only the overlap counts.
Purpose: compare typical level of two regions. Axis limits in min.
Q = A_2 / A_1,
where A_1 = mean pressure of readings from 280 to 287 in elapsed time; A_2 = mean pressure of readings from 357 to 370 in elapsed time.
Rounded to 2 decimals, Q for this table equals 1.00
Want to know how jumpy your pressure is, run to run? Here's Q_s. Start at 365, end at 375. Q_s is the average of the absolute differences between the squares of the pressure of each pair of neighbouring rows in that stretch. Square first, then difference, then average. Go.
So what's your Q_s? 11.3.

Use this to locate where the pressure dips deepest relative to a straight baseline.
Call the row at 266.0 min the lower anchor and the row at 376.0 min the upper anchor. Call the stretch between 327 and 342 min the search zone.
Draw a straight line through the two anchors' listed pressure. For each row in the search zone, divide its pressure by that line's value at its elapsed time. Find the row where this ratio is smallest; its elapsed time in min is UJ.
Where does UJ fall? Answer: 336.0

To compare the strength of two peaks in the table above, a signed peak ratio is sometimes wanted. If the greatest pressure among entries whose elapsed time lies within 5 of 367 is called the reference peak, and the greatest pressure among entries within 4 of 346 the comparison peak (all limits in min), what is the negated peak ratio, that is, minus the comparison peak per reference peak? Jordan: -0.99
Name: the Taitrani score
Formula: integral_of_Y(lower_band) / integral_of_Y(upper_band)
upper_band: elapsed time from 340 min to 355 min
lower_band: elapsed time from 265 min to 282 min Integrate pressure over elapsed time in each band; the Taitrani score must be 1.1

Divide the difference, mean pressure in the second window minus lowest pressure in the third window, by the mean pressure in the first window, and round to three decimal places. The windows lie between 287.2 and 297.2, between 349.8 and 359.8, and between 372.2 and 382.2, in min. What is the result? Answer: 0.045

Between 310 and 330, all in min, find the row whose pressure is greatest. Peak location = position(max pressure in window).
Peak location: 316.0 min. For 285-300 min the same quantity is 288.5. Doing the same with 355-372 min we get 358.5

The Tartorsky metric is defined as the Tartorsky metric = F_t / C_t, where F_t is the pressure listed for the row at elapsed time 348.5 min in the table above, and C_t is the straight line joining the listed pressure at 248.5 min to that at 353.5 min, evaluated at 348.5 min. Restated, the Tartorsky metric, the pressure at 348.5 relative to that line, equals 1.04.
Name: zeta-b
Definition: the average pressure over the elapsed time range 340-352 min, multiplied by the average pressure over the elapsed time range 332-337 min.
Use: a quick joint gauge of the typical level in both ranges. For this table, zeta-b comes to 233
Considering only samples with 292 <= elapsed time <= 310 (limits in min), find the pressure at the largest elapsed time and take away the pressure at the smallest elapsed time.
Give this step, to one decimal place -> 0.1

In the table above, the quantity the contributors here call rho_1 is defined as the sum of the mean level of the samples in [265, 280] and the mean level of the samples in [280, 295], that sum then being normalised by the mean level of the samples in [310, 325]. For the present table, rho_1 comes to 2.03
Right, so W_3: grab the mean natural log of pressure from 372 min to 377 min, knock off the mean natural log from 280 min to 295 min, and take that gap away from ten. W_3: 10.0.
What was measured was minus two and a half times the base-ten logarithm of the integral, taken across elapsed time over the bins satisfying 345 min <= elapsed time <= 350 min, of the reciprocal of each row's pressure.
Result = 1.24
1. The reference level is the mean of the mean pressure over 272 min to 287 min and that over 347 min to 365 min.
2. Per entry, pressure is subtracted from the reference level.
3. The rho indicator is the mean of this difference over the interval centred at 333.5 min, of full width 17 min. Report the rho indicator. 0.67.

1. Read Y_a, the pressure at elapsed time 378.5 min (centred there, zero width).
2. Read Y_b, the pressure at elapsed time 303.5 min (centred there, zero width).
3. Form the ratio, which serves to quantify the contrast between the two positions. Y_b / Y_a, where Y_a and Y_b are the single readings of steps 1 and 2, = 0.92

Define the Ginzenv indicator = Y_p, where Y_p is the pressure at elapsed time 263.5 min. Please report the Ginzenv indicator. 9.52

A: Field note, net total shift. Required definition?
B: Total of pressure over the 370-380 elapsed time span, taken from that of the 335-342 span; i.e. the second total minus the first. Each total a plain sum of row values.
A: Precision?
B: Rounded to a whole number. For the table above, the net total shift -17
